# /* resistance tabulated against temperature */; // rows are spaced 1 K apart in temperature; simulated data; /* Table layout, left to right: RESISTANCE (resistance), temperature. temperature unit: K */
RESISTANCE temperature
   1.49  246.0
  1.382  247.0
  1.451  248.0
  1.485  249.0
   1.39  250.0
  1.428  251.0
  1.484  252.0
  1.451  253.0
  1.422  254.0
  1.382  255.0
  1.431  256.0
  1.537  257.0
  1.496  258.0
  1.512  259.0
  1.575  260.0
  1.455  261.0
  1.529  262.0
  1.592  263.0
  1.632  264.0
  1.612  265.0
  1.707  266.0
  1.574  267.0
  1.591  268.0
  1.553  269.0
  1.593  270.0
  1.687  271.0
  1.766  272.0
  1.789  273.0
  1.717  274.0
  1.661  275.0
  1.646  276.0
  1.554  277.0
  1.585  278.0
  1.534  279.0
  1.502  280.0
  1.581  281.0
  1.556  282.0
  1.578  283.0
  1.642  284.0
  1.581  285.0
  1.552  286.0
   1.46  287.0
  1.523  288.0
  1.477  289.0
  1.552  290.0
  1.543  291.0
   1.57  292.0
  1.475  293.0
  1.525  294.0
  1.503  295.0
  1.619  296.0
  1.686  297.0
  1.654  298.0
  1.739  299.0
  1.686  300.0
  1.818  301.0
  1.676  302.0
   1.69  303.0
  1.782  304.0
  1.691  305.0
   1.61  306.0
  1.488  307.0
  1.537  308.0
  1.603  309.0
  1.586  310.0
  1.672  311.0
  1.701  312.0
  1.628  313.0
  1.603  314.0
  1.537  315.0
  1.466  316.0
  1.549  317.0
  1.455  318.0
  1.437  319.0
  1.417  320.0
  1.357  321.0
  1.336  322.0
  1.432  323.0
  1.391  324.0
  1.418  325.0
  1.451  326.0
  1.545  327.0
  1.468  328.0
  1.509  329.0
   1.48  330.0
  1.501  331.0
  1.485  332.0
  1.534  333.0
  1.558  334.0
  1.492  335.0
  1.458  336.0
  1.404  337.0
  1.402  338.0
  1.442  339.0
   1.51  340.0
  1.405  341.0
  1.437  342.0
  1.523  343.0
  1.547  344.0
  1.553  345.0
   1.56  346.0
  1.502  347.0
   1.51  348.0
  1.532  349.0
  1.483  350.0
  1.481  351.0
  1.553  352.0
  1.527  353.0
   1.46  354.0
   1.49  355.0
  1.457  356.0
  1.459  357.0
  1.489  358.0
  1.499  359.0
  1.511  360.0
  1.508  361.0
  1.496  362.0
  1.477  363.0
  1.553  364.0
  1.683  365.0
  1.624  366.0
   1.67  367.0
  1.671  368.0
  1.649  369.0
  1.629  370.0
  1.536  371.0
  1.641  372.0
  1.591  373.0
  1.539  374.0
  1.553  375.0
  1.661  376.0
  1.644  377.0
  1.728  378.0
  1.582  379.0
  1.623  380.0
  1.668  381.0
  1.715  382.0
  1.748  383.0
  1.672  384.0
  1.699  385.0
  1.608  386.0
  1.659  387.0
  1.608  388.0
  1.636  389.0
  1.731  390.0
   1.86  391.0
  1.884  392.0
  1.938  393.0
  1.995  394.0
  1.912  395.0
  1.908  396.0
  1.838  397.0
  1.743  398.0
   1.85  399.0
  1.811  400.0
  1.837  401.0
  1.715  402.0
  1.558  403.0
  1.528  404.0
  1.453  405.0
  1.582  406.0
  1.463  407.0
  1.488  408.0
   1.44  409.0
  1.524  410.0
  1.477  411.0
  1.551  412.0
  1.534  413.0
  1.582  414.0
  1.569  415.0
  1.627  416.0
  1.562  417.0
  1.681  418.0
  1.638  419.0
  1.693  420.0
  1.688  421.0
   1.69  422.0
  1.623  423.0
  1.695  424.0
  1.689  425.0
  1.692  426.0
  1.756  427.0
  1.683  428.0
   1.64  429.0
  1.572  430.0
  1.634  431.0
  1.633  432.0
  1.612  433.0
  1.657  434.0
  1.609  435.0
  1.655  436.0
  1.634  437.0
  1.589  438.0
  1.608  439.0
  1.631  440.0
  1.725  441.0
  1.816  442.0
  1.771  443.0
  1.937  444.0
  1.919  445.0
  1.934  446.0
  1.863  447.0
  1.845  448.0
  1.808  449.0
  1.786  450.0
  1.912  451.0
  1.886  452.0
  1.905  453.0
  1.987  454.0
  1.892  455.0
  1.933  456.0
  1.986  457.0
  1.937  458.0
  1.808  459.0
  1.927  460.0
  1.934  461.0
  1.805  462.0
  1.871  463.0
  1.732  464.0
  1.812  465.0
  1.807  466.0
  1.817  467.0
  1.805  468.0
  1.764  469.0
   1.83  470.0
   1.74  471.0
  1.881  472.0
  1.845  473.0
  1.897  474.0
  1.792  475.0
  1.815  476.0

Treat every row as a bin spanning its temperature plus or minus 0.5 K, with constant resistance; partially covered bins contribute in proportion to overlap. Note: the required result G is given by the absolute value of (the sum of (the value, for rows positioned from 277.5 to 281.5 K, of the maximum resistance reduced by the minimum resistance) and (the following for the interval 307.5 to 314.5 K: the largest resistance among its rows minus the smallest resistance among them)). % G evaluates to 0.25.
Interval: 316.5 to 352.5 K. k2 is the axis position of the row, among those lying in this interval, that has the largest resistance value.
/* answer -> 346.0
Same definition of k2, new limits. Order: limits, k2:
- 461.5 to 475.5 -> 474.0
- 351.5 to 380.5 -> 378.0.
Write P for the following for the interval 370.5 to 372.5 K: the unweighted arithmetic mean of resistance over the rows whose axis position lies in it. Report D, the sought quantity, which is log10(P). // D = 0.201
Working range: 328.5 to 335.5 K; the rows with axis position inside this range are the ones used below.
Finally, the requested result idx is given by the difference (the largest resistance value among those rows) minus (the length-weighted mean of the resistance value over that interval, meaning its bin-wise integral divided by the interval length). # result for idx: 0.050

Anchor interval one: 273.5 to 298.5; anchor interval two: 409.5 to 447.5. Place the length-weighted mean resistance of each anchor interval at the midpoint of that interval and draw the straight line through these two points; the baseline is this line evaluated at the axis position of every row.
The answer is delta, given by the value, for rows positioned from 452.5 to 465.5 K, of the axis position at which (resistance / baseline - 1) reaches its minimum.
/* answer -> 464.0 K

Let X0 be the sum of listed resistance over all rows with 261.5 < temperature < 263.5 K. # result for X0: 3.12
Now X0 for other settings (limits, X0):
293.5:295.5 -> 3.03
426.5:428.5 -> 3.44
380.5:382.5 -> 3.38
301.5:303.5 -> 3.37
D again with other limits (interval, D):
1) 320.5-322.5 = 0.129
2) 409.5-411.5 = 0.176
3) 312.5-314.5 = 0.208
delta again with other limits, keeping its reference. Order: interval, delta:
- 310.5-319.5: 319.0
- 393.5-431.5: 409.0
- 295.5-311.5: 307.0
